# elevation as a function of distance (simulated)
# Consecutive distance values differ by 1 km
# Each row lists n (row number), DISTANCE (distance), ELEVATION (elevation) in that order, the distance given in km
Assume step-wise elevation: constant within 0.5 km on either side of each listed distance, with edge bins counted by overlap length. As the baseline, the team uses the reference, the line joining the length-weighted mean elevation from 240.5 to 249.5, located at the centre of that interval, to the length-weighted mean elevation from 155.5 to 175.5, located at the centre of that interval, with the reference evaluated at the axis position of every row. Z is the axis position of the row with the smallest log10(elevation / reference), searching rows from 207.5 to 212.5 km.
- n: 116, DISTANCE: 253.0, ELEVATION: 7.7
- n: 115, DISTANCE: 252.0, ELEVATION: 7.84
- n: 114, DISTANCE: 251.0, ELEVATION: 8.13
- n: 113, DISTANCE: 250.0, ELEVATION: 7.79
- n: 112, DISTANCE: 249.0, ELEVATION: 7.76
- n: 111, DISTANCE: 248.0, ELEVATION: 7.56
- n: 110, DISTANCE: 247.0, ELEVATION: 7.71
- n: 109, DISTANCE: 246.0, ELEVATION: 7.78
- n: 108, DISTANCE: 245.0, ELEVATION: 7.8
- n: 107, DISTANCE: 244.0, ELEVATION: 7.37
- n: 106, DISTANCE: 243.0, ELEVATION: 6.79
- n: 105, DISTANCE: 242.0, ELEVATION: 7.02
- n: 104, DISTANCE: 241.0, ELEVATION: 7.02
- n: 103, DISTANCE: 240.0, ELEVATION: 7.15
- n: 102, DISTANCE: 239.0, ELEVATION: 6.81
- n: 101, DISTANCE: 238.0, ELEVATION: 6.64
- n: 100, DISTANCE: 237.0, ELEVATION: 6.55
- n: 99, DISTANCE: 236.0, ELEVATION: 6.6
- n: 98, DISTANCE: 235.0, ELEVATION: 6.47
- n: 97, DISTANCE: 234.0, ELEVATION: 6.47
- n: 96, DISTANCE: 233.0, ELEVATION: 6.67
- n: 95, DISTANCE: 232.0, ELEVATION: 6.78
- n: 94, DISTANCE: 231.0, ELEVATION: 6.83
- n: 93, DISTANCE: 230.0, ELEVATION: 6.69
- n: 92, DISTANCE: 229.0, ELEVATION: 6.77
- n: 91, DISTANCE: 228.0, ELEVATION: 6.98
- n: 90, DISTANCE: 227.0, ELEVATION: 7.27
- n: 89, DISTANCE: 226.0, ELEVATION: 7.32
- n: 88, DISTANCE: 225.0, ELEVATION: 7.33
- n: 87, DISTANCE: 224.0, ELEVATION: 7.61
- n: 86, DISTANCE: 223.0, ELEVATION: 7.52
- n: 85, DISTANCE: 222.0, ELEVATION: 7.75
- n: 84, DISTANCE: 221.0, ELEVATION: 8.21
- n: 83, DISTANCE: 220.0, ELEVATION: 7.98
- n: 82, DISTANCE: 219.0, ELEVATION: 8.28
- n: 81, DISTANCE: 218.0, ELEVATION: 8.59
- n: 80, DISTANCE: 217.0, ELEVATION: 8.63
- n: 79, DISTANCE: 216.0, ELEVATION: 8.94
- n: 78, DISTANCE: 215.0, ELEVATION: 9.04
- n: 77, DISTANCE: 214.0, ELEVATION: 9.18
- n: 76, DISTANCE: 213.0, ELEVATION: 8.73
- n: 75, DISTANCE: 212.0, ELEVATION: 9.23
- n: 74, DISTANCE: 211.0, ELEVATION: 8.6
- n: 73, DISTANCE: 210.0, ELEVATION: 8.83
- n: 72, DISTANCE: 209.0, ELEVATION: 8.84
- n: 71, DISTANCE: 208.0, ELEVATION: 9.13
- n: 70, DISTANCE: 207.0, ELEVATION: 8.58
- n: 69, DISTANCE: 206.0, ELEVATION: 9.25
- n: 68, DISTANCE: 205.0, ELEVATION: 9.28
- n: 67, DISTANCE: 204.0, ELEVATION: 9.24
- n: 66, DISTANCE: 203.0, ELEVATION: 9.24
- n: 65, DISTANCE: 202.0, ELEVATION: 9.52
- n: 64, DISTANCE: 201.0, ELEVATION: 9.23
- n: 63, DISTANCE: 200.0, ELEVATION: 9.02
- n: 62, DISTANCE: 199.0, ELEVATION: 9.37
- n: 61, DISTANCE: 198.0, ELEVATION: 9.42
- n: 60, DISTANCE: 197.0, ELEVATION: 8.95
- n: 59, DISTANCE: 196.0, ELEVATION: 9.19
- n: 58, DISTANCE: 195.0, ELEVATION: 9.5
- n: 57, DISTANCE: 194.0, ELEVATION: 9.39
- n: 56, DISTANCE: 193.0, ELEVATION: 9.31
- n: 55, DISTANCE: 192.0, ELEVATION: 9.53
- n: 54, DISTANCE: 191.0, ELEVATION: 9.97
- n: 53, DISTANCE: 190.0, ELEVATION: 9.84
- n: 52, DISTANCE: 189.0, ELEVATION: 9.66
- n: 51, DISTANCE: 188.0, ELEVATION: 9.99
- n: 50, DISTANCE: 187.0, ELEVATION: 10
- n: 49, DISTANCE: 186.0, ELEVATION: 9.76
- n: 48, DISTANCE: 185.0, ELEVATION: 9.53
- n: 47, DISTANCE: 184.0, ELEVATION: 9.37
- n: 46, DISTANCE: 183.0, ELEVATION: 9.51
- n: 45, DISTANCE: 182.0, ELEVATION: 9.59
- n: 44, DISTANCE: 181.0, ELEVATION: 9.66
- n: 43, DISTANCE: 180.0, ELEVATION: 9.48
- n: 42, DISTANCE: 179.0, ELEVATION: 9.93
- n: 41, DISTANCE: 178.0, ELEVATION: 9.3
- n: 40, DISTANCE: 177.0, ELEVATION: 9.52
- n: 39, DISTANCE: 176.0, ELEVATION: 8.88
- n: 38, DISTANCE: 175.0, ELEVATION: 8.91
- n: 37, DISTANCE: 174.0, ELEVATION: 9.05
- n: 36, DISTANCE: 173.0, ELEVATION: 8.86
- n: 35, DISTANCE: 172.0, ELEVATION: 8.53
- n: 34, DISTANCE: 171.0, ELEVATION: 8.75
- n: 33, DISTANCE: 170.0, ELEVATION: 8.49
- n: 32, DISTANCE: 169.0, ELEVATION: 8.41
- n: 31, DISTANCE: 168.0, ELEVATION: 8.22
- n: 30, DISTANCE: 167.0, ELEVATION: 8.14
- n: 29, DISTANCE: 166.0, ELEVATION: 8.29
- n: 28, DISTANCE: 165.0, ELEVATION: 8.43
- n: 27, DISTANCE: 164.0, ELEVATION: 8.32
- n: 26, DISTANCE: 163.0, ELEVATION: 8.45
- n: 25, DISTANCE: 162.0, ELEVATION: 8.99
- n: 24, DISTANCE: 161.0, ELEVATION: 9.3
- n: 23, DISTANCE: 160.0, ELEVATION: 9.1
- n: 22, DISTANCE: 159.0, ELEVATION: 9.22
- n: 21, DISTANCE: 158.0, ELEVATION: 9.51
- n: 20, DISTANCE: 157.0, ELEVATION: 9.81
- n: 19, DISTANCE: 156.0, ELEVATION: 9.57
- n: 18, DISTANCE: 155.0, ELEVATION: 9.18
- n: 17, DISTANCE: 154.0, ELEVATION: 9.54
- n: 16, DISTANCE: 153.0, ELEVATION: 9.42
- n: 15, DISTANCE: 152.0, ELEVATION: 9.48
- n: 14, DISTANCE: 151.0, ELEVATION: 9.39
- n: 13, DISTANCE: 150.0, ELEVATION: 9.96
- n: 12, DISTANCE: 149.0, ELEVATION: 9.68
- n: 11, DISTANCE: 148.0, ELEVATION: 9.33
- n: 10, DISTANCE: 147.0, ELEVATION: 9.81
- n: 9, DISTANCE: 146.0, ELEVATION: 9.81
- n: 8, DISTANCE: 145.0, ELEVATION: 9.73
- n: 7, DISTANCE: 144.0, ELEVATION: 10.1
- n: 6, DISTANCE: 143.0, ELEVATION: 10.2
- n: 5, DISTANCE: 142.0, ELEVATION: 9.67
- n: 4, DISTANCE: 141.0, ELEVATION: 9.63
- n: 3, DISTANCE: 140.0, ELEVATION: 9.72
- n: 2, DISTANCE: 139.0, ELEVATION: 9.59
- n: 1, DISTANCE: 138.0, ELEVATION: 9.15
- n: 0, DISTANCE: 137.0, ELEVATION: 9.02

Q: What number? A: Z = 211.0 km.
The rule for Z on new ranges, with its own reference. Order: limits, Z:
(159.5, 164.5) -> 164.0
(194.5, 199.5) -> 197.0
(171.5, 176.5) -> 172.0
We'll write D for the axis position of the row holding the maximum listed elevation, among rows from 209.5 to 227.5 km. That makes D 212.0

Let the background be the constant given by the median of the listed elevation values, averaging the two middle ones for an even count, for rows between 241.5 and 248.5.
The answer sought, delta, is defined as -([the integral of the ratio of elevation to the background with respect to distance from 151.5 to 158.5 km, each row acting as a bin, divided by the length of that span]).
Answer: -1.26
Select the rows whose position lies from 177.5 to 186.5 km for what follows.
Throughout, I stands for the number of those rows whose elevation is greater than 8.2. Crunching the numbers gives 9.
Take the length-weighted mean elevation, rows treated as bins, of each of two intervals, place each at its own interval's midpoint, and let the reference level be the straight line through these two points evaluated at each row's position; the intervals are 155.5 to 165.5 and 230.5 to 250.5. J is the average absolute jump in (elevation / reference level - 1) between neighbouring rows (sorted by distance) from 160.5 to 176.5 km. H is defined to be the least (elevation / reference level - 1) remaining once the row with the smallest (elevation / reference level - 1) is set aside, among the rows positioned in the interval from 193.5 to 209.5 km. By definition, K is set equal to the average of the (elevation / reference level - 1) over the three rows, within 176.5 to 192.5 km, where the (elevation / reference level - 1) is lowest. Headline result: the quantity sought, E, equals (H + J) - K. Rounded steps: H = 0.10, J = 0.022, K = 0.09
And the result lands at 0.02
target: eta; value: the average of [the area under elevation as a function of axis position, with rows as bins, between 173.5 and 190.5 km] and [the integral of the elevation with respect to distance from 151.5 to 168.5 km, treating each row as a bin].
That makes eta 157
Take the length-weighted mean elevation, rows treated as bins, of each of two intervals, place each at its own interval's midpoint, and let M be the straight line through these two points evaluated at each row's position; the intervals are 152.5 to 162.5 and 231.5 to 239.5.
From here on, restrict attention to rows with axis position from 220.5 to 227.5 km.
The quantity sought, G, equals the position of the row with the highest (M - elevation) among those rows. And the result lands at 225.0 km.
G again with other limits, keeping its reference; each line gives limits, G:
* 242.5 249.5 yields 243.0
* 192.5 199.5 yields 197.0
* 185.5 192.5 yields 192.0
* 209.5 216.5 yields 211.0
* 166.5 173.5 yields 167.0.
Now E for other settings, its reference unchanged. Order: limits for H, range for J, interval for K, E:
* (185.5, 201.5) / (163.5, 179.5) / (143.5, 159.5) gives 0.14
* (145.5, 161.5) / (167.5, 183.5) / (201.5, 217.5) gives -0.08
